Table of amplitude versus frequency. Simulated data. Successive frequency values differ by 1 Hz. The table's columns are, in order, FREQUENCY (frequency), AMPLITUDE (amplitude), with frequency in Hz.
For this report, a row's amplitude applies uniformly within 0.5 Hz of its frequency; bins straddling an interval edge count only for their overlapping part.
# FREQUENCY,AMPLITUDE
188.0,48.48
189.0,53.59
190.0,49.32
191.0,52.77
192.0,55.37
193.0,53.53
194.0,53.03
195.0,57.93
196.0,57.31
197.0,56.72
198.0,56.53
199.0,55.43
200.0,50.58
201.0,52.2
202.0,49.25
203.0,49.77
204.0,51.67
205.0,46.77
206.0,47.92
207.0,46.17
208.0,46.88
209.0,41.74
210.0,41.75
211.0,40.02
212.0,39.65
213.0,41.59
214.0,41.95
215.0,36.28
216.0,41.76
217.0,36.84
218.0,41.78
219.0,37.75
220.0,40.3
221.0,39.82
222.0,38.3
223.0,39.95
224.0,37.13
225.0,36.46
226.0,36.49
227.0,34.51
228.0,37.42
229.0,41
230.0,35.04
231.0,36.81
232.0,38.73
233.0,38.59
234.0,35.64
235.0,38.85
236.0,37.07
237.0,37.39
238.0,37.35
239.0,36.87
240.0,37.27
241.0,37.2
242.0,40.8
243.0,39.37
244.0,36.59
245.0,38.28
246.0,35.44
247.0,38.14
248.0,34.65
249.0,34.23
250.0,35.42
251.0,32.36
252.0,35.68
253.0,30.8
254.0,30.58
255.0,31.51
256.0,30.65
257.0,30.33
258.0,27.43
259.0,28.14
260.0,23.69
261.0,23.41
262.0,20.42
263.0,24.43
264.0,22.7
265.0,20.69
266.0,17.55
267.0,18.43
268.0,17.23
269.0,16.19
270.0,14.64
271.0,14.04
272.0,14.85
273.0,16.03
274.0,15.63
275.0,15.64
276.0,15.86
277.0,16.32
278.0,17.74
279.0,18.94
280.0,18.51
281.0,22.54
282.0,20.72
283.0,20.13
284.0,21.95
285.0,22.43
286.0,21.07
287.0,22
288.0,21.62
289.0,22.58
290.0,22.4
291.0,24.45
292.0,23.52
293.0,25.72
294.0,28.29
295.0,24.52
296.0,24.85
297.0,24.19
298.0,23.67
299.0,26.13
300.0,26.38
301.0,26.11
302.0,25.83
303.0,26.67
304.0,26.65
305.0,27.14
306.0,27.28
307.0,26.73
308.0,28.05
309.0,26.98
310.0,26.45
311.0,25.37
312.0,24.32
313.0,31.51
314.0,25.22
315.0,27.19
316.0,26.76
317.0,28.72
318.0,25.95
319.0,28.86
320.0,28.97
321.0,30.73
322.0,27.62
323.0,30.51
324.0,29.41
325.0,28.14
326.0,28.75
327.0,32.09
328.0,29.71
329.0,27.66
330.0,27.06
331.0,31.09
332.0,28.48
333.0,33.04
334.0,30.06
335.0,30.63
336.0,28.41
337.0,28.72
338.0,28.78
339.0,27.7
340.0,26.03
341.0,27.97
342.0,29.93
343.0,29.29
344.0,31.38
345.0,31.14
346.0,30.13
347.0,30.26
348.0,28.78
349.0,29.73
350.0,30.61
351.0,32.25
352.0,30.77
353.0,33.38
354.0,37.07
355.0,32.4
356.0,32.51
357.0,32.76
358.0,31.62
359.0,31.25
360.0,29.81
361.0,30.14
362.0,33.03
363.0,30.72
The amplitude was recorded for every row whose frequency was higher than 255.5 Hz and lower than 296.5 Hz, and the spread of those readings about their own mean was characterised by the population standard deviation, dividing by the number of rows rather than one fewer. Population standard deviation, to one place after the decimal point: 4.3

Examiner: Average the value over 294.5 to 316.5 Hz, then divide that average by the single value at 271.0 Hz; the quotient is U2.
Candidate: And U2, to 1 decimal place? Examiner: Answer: 1.9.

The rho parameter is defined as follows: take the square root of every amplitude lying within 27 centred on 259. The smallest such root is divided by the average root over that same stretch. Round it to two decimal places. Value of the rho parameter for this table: 0.74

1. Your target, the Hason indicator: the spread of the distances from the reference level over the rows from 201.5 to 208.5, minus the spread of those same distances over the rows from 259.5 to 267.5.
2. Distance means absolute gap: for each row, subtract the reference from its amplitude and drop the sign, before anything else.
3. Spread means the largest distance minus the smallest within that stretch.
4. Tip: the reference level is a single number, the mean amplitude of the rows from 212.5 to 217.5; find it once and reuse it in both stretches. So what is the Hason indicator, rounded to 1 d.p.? -1.4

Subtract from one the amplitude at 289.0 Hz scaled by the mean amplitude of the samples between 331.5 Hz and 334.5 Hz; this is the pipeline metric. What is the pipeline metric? 0.3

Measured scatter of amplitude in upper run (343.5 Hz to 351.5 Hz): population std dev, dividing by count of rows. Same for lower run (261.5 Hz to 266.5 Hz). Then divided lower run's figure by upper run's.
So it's 2.3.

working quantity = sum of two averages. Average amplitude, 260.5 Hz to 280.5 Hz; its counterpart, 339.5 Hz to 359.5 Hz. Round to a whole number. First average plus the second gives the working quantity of 49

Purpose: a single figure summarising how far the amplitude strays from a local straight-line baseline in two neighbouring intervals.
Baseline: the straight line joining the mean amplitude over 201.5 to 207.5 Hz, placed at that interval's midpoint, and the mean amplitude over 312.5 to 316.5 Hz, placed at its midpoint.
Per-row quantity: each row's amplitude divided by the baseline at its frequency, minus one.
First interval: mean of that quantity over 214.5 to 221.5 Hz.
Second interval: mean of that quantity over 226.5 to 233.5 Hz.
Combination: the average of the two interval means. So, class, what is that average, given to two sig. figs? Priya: -0.15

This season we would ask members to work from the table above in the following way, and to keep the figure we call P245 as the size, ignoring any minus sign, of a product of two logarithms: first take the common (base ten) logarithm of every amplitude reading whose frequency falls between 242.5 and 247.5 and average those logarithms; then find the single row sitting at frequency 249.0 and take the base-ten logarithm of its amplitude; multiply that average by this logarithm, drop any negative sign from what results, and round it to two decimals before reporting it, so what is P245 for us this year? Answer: 2.42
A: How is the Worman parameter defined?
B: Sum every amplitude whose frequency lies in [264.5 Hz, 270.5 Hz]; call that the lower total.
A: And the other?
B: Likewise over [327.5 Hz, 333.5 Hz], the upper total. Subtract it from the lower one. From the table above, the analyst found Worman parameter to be -72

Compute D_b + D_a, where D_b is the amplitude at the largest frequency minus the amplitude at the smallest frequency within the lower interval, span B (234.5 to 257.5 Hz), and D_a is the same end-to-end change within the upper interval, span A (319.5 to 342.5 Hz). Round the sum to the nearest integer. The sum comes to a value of -8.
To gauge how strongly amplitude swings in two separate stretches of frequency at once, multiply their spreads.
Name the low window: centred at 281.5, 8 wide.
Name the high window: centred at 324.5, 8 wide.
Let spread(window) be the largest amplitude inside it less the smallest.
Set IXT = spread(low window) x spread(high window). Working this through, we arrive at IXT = 21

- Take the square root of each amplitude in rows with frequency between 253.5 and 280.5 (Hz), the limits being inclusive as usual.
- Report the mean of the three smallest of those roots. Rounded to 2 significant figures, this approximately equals 3.8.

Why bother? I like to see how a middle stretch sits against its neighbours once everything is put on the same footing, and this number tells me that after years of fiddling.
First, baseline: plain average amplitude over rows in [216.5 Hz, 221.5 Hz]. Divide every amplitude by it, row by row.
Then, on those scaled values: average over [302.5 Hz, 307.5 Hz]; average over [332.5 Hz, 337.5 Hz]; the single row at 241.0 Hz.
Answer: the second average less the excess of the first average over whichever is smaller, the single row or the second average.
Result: 0.9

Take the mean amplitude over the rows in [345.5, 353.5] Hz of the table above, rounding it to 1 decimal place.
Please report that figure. 30.7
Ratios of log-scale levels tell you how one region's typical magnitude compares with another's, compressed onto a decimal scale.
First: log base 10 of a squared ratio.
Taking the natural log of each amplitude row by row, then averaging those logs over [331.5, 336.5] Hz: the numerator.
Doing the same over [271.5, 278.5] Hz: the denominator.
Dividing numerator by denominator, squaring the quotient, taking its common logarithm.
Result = 0.18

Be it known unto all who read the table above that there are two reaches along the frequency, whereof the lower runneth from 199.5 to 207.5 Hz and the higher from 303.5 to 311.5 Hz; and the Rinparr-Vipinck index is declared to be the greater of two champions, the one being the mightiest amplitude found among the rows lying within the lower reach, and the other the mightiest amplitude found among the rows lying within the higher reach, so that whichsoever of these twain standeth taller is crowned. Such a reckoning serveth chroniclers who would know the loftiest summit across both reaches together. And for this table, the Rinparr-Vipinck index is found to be 52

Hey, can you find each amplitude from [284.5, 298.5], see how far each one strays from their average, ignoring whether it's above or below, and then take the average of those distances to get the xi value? 1.4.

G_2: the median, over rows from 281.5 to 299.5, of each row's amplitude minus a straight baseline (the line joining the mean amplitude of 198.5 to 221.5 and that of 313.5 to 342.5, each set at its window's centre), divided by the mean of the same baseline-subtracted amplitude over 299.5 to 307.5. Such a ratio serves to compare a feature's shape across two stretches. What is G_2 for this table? 1.98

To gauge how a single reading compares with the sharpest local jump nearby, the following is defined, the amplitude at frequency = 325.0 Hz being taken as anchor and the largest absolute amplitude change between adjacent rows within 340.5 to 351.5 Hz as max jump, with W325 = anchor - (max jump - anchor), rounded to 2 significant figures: 54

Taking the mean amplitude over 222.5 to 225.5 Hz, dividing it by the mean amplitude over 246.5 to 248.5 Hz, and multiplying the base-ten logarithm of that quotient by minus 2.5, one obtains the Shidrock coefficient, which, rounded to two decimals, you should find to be -0.04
